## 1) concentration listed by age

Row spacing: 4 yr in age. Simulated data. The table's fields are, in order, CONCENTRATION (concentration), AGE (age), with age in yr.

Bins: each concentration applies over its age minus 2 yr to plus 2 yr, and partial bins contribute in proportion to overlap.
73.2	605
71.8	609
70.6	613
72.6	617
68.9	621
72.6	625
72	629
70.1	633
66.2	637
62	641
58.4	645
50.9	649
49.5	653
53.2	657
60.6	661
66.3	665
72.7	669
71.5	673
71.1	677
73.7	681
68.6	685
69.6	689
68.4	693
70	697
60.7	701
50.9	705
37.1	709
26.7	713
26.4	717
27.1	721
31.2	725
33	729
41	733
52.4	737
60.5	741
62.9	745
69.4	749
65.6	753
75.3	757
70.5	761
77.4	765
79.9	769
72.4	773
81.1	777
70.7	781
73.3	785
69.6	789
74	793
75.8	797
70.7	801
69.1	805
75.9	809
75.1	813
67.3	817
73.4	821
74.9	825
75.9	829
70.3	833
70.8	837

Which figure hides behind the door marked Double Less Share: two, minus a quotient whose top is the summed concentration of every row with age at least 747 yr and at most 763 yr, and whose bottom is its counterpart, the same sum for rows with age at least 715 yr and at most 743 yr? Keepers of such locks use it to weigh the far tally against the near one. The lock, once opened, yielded 1.0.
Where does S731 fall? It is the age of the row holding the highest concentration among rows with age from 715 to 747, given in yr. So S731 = 745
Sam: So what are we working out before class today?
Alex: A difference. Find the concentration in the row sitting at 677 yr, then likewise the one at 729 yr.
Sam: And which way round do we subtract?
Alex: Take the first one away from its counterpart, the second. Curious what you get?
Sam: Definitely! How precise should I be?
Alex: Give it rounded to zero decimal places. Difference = -38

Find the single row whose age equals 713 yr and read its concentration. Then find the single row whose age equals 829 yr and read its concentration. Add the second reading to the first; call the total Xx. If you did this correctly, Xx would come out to 103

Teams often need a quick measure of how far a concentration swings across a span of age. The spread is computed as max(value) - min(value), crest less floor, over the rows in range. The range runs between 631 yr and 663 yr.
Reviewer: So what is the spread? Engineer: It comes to 20.6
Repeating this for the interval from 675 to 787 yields 54.7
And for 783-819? 8.6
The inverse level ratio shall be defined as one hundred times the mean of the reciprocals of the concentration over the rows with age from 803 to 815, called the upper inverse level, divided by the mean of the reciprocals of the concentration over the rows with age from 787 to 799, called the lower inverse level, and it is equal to 100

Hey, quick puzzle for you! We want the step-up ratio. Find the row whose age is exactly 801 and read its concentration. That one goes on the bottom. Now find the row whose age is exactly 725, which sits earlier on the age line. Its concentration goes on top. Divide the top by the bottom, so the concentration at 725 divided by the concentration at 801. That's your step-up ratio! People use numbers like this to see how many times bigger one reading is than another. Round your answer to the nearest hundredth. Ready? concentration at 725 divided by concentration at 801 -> 0.44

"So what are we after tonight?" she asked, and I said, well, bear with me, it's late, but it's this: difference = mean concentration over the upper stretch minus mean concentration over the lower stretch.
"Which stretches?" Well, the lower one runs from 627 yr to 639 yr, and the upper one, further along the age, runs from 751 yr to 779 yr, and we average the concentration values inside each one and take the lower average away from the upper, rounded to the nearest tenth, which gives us 5.2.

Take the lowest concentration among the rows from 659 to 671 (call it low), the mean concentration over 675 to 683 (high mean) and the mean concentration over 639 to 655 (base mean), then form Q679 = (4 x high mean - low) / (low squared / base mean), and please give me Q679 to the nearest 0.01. 3.44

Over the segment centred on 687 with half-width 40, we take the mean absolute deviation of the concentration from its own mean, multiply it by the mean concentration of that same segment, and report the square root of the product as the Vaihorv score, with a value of 28.3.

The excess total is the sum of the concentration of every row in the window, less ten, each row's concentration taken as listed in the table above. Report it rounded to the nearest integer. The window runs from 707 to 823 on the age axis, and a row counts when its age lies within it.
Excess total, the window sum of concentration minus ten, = 1775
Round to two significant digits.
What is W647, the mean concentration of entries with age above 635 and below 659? 57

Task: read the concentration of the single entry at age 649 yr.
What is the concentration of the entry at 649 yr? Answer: 50.9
